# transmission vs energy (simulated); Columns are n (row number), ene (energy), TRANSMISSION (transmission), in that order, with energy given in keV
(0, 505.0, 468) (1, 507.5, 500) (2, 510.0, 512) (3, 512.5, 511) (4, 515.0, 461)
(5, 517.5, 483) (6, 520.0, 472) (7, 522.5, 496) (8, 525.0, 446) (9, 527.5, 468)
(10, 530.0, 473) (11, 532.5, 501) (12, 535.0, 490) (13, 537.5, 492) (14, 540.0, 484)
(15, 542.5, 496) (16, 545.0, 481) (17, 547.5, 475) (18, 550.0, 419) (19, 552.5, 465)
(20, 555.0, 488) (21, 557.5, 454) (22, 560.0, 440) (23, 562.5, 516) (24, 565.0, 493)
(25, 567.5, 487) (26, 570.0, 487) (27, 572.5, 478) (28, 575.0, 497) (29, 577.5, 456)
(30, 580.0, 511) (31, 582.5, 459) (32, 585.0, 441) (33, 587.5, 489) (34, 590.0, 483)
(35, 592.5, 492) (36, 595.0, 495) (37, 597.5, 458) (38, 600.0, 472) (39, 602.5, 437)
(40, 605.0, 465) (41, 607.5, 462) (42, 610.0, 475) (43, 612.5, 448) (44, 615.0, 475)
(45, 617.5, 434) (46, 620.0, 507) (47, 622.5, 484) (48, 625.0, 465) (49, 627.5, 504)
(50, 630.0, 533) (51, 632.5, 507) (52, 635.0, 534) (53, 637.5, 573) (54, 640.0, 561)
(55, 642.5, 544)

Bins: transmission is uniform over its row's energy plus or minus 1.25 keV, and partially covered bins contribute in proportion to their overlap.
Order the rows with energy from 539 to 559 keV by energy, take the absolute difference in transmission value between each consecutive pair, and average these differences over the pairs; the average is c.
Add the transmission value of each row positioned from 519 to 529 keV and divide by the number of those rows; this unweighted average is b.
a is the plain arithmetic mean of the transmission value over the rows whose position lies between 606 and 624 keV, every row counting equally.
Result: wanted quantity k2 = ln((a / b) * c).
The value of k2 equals 3.3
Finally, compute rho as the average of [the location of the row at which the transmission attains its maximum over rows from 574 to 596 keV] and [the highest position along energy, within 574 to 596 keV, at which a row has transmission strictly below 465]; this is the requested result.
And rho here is 582.5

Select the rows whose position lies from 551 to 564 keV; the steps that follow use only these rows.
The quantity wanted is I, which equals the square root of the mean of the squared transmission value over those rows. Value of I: 473.4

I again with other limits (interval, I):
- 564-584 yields 483.8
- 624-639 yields 520.4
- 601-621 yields 463.4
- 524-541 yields 479.4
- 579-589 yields 475.8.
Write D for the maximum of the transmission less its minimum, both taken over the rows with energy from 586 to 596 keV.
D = 12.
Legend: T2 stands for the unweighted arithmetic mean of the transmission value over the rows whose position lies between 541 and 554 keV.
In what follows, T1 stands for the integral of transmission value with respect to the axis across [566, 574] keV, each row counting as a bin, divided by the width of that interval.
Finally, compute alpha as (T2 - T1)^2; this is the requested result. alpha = 306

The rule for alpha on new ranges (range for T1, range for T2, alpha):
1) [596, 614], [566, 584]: 478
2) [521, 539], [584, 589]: 249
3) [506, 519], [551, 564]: 396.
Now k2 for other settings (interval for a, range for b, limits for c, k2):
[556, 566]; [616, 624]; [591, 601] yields 2.9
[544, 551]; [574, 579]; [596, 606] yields 3.2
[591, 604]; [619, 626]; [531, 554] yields 2.9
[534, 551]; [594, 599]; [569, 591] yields 3.4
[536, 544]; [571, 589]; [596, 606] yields 3.3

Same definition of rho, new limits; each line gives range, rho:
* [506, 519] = 512.5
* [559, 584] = 572.5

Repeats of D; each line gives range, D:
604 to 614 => 27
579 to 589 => 70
